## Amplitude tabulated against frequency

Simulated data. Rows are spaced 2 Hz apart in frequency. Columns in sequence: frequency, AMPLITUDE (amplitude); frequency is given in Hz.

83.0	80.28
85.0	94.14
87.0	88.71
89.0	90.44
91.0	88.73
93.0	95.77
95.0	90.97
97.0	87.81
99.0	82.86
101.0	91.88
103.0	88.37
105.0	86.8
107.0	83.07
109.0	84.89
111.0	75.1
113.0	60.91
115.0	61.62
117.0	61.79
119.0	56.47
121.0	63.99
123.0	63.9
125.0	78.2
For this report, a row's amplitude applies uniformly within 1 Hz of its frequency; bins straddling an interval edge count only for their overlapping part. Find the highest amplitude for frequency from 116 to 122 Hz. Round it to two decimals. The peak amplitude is 63.99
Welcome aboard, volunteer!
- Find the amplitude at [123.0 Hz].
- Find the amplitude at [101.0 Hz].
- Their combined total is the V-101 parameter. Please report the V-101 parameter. 156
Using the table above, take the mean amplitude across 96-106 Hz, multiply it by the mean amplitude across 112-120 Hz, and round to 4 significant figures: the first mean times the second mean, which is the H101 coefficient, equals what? 5270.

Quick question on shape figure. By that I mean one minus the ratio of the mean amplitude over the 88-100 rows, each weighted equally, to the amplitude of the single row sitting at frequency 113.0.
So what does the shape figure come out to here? -0.47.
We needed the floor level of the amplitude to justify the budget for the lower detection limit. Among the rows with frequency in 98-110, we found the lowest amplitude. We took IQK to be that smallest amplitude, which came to 82.86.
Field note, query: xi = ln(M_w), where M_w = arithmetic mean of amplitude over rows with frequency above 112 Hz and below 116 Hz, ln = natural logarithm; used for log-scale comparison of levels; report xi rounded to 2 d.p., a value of 4.12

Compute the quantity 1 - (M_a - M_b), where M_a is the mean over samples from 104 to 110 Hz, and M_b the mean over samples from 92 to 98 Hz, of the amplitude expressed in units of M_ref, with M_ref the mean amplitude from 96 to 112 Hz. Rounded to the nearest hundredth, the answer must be 1.08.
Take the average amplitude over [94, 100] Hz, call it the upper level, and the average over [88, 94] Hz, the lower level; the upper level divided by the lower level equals 0.95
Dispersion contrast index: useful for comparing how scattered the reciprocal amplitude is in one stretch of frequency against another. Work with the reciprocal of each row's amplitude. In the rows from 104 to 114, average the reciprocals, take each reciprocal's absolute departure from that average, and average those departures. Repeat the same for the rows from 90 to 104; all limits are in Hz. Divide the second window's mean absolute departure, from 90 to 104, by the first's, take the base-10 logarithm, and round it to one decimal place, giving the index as -0.6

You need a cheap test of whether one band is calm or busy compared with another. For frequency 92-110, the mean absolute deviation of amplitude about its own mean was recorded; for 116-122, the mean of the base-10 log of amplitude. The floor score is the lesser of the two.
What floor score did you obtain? 1.78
